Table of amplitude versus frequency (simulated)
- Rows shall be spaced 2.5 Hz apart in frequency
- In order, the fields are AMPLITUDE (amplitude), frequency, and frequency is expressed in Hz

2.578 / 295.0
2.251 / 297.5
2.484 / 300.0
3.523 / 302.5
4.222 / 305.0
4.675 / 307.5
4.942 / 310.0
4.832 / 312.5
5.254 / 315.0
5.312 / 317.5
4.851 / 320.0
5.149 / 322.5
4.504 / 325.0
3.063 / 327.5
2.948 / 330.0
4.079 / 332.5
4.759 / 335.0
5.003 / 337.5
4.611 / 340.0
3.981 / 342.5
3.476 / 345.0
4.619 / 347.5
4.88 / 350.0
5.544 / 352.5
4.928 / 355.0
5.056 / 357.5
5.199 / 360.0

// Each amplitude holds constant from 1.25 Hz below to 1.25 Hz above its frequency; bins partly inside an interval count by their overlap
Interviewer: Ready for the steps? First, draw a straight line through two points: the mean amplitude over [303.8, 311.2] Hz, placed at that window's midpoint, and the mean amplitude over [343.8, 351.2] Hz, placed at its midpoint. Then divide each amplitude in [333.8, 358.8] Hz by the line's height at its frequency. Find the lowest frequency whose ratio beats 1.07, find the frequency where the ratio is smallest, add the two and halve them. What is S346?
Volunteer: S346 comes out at 340.0 Hz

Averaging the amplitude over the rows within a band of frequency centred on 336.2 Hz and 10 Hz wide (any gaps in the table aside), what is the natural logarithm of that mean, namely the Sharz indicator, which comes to 1.53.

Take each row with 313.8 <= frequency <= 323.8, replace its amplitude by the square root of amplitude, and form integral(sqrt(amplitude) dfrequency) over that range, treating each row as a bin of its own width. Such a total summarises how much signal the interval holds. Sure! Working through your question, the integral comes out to 22.7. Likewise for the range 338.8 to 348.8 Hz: 20.4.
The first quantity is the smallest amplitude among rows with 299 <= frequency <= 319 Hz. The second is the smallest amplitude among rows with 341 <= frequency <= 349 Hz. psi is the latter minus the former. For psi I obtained 1.0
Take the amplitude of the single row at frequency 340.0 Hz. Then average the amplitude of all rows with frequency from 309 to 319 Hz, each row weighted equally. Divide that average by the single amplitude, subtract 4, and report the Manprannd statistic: -2.90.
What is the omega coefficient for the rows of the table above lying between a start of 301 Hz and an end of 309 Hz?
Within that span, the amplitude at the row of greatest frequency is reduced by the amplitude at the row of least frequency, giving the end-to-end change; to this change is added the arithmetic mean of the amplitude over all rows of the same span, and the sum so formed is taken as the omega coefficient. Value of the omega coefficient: 5.3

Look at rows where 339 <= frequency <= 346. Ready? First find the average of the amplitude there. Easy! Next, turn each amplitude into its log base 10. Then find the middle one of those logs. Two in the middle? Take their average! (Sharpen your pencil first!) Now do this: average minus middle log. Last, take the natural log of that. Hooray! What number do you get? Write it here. 1.230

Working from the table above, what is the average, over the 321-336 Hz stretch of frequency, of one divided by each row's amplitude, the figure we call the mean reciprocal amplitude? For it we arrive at 0.256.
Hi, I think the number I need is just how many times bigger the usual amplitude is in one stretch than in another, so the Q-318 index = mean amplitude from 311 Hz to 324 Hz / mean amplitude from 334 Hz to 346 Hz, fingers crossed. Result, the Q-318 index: 1.16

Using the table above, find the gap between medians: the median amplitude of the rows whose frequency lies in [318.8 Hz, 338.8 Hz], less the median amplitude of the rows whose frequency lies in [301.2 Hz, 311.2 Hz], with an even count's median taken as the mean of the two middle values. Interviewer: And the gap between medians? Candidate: 0.18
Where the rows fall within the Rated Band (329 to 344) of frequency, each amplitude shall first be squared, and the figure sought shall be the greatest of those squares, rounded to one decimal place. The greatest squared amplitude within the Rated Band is 25.0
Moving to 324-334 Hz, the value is 20.3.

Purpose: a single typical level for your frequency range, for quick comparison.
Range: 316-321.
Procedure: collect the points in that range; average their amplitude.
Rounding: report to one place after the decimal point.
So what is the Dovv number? 5.1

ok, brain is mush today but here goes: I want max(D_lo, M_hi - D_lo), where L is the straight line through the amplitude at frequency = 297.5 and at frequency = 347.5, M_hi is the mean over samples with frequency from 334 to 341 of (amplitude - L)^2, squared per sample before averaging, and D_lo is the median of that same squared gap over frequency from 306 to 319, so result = 4.4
